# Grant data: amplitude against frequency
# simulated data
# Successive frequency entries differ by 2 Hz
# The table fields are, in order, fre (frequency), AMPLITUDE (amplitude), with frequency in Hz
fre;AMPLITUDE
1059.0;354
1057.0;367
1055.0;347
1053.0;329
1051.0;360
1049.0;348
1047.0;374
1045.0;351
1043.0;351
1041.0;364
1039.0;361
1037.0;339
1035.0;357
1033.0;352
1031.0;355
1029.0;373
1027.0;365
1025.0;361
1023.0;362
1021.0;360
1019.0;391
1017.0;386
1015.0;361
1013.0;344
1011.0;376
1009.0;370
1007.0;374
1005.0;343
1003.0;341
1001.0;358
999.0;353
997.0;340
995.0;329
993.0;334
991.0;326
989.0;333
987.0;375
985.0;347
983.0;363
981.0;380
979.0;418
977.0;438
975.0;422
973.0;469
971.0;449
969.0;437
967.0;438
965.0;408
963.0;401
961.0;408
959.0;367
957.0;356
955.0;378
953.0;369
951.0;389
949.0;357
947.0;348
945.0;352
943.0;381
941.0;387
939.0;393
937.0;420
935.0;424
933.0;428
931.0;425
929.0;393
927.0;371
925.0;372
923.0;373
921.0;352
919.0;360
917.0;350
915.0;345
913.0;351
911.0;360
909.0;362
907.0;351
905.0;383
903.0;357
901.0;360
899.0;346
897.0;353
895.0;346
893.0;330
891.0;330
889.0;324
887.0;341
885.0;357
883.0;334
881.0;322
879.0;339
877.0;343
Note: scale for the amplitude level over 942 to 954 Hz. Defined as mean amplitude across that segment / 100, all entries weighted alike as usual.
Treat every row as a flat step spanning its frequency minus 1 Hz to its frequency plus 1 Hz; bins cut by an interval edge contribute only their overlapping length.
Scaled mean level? 3.66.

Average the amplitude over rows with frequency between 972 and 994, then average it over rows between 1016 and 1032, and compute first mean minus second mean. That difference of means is 13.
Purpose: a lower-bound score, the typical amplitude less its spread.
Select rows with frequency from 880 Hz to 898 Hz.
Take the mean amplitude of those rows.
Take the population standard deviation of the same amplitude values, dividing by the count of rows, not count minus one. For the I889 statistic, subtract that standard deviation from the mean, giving 326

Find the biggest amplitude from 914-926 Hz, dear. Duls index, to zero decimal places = 373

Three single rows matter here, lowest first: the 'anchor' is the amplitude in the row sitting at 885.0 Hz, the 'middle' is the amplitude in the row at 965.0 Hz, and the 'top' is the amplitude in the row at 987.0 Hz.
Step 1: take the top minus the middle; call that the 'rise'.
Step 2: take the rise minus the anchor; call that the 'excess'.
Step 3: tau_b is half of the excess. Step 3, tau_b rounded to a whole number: -195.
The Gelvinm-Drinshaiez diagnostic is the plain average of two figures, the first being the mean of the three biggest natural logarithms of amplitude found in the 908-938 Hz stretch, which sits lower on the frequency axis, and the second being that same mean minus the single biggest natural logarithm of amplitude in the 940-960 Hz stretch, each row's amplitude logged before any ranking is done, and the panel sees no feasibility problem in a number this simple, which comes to 3.07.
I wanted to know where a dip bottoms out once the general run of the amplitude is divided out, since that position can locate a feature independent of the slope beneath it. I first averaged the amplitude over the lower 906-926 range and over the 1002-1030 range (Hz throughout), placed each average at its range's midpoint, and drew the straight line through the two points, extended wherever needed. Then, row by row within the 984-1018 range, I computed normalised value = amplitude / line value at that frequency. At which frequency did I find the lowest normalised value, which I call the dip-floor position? 991.0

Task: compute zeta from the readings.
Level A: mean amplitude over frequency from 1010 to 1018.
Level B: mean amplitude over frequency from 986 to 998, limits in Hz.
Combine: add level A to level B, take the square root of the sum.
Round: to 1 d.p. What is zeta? 26.6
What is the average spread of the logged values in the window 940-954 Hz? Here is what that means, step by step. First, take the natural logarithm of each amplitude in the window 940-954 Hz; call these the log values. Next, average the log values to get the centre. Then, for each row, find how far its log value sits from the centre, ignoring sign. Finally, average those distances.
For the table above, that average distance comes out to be 0.0389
